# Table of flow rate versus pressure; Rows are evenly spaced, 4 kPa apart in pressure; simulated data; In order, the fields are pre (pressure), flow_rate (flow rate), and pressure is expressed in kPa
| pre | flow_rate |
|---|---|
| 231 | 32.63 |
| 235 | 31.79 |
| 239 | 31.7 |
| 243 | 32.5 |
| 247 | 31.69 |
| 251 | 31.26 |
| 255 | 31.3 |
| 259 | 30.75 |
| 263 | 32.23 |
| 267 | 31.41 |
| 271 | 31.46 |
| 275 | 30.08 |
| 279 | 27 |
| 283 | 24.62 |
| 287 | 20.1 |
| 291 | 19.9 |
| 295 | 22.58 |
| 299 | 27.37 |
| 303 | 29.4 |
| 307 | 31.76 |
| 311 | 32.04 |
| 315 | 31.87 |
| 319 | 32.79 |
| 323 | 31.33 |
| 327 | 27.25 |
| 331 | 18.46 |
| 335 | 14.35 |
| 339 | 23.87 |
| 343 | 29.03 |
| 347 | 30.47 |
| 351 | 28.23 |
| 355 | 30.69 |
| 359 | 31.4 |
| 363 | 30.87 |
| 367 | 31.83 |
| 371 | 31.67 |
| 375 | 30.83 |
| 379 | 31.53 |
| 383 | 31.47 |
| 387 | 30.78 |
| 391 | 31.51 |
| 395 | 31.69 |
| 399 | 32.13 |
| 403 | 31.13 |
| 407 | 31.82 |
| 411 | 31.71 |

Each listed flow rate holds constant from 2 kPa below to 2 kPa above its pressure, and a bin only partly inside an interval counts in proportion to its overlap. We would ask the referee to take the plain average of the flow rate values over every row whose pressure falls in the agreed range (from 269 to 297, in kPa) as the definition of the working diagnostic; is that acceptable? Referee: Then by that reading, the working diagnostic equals 25.1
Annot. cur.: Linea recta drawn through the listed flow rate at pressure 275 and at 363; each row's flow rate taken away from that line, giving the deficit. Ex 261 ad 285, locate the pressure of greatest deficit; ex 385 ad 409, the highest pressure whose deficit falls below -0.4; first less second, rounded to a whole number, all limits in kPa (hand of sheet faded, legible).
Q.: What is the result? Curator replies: -124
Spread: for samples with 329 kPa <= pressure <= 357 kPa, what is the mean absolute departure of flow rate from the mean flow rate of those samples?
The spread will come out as 5.2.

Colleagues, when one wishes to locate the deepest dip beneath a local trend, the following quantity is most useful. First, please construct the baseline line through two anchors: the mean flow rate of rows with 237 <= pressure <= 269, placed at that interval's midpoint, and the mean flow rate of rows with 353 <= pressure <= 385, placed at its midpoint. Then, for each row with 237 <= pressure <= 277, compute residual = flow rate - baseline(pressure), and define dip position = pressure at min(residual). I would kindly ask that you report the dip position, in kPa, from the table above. 275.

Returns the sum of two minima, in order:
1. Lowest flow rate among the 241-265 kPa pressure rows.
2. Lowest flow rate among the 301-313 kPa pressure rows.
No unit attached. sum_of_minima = 60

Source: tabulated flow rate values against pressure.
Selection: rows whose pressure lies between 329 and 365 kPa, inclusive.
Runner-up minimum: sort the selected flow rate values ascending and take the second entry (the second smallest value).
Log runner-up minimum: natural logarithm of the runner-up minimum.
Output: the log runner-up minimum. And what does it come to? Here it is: 2.92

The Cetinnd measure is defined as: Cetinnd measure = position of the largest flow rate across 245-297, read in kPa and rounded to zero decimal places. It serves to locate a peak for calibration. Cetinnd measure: 263 kPa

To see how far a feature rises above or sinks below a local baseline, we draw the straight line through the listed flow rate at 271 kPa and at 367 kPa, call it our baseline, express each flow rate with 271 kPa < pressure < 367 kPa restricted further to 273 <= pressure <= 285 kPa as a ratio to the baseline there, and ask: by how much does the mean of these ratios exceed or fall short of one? -0.14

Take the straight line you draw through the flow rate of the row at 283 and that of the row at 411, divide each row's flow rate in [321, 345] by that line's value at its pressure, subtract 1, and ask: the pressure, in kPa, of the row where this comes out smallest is 335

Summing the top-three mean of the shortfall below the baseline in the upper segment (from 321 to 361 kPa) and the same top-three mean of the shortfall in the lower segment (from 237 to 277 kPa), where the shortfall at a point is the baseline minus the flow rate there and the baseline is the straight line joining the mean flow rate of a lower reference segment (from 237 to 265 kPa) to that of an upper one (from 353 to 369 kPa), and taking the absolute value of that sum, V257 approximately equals 13.3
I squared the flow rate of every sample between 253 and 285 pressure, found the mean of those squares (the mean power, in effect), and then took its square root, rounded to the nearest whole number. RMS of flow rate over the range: 30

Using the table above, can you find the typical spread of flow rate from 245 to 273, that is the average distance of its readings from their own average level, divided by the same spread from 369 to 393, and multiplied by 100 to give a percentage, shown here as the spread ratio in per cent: 91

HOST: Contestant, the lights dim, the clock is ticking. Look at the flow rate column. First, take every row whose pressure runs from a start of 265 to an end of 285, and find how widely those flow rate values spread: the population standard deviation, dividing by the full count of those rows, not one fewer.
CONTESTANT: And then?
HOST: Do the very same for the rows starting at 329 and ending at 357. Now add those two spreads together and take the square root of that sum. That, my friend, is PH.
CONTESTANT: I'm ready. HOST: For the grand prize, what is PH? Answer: 2.9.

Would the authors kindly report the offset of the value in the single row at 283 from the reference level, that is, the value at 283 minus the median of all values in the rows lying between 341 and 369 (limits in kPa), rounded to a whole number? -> -6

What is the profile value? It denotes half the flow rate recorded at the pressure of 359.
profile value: 15.7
